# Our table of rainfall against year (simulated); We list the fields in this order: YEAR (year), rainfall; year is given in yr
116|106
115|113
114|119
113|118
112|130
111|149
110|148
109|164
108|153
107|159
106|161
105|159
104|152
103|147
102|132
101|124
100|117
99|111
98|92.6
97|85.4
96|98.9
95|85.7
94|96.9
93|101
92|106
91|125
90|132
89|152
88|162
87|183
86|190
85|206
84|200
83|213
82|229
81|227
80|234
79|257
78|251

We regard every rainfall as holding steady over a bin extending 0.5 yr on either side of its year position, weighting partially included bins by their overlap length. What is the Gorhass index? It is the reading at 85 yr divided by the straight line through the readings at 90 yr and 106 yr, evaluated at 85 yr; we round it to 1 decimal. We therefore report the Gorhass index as 1.7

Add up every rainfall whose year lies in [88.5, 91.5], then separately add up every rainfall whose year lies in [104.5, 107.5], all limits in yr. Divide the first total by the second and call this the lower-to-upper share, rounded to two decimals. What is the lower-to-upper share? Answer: 0.85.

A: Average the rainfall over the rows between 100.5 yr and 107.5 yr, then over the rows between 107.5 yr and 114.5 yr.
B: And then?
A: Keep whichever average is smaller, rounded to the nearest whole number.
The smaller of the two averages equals 140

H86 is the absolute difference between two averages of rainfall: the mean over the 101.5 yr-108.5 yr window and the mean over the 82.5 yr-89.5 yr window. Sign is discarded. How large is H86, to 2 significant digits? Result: 35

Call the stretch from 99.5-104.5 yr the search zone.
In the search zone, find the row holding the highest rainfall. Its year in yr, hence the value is 104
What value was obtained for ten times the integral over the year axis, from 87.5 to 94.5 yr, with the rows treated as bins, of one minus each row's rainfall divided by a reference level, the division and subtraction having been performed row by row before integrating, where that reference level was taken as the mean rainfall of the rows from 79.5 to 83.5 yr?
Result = 31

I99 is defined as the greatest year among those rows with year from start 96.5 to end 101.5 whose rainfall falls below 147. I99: 101 yr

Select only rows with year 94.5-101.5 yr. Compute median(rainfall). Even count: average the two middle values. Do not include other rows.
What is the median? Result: 99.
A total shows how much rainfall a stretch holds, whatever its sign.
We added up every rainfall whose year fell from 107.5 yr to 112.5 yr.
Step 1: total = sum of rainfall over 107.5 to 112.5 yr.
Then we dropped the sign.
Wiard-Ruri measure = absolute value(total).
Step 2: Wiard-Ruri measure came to 744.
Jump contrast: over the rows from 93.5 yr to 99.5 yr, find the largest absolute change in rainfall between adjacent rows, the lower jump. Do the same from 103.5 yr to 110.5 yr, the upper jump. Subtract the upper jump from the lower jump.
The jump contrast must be 2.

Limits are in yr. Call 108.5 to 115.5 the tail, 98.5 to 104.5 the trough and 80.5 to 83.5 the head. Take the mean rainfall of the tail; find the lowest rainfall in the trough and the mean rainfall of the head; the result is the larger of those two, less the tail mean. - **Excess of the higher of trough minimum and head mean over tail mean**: 89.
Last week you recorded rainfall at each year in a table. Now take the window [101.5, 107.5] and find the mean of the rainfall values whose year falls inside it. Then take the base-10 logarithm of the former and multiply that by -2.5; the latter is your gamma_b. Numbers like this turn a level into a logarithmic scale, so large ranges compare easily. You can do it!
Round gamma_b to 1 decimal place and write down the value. -5.5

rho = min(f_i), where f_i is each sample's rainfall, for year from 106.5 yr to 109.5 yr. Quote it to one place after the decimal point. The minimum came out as 153.0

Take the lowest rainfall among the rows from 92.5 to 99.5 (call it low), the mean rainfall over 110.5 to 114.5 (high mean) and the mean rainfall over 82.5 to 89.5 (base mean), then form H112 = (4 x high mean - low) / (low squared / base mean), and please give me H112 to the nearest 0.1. 11.0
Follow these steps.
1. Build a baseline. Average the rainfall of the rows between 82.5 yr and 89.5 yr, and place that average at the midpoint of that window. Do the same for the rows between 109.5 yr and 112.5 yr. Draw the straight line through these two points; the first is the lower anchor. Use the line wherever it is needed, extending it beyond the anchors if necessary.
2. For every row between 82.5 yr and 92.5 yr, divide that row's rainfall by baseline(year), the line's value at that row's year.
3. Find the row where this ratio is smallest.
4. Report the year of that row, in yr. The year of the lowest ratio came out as 92 yr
